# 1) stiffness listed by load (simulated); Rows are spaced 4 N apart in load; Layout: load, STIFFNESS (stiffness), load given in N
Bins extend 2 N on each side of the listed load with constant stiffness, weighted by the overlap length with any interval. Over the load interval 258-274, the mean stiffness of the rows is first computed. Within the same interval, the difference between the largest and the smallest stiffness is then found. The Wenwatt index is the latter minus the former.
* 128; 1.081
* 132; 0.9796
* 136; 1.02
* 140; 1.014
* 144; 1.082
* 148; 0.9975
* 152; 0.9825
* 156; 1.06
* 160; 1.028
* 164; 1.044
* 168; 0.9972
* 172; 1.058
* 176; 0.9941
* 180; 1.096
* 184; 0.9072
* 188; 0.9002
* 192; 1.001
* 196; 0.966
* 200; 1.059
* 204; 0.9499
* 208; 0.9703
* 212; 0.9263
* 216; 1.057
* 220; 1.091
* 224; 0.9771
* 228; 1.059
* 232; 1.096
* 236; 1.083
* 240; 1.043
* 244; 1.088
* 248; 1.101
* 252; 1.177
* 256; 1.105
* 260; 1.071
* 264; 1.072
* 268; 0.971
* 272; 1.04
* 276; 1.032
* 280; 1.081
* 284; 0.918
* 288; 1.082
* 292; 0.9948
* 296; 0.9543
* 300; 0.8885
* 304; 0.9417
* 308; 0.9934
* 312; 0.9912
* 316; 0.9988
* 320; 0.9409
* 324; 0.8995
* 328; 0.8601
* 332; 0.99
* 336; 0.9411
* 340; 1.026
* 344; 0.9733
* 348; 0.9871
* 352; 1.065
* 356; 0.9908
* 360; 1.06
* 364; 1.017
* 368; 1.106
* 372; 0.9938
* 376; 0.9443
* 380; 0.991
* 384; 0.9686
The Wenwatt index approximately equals -0.94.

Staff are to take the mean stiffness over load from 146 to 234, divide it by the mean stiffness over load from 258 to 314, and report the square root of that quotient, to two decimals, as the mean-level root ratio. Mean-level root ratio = 1.00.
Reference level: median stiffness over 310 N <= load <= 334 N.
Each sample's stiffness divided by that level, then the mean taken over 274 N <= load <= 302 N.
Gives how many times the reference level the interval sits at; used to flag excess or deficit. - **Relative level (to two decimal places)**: 1.03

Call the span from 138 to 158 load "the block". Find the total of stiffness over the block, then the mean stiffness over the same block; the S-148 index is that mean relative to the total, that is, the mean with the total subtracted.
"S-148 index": -4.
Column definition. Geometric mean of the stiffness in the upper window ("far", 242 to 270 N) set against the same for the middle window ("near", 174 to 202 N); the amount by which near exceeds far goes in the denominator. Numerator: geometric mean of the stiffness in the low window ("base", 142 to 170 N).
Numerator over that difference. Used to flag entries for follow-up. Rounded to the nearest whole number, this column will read -11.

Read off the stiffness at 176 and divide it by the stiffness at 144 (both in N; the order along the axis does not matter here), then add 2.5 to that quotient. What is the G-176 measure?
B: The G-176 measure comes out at 3.42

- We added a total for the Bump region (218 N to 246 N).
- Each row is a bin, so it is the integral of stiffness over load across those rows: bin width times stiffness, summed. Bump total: 29.7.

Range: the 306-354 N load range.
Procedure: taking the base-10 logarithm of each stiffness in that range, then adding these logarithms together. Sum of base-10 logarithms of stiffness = -0.15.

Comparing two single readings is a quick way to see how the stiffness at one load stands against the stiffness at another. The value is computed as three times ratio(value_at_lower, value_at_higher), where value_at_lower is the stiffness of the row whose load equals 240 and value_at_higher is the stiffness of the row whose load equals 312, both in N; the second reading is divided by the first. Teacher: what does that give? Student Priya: 2.9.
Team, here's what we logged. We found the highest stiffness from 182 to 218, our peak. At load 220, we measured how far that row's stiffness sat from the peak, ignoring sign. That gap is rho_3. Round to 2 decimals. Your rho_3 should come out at 0.03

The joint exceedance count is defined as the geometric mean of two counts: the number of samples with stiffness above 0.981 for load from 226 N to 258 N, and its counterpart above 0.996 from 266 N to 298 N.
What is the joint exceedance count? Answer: 5.7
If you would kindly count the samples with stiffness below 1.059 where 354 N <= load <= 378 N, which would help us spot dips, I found 4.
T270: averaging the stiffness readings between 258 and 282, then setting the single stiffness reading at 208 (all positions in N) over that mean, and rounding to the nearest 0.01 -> 0.93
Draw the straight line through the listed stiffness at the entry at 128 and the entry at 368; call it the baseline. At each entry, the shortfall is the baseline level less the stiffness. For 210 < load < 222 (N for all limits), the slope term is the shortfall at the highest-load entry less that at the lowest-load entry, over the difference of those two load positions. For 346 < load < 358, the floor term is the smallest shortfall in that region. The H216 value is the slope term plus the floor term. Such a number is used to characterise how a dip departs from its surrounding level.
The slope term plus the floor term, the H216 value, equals 0.019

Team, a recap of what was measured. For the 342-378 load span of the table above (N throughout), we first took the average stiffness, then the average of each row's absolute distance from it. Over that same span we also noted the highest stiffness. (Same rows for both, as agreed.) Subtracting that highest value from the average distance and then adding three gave 1.94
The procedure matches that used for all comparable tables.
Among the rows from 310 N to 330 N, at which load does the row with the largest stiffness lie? 316 N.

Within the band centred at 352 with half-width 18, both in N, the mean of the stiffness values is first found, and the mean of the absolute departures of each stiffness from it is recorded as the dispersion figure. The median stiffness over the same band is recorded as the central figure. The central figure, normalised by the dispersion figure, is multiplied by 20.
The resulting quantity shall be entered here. 500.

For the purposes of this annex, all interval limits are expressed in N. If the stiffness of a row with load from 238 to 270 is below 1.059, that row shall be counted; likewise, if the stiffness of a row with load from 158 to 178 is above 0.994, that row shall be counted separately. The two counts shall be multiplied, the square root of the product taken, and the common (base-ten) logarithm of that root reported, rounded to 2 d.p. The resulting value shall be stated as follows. 0.50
